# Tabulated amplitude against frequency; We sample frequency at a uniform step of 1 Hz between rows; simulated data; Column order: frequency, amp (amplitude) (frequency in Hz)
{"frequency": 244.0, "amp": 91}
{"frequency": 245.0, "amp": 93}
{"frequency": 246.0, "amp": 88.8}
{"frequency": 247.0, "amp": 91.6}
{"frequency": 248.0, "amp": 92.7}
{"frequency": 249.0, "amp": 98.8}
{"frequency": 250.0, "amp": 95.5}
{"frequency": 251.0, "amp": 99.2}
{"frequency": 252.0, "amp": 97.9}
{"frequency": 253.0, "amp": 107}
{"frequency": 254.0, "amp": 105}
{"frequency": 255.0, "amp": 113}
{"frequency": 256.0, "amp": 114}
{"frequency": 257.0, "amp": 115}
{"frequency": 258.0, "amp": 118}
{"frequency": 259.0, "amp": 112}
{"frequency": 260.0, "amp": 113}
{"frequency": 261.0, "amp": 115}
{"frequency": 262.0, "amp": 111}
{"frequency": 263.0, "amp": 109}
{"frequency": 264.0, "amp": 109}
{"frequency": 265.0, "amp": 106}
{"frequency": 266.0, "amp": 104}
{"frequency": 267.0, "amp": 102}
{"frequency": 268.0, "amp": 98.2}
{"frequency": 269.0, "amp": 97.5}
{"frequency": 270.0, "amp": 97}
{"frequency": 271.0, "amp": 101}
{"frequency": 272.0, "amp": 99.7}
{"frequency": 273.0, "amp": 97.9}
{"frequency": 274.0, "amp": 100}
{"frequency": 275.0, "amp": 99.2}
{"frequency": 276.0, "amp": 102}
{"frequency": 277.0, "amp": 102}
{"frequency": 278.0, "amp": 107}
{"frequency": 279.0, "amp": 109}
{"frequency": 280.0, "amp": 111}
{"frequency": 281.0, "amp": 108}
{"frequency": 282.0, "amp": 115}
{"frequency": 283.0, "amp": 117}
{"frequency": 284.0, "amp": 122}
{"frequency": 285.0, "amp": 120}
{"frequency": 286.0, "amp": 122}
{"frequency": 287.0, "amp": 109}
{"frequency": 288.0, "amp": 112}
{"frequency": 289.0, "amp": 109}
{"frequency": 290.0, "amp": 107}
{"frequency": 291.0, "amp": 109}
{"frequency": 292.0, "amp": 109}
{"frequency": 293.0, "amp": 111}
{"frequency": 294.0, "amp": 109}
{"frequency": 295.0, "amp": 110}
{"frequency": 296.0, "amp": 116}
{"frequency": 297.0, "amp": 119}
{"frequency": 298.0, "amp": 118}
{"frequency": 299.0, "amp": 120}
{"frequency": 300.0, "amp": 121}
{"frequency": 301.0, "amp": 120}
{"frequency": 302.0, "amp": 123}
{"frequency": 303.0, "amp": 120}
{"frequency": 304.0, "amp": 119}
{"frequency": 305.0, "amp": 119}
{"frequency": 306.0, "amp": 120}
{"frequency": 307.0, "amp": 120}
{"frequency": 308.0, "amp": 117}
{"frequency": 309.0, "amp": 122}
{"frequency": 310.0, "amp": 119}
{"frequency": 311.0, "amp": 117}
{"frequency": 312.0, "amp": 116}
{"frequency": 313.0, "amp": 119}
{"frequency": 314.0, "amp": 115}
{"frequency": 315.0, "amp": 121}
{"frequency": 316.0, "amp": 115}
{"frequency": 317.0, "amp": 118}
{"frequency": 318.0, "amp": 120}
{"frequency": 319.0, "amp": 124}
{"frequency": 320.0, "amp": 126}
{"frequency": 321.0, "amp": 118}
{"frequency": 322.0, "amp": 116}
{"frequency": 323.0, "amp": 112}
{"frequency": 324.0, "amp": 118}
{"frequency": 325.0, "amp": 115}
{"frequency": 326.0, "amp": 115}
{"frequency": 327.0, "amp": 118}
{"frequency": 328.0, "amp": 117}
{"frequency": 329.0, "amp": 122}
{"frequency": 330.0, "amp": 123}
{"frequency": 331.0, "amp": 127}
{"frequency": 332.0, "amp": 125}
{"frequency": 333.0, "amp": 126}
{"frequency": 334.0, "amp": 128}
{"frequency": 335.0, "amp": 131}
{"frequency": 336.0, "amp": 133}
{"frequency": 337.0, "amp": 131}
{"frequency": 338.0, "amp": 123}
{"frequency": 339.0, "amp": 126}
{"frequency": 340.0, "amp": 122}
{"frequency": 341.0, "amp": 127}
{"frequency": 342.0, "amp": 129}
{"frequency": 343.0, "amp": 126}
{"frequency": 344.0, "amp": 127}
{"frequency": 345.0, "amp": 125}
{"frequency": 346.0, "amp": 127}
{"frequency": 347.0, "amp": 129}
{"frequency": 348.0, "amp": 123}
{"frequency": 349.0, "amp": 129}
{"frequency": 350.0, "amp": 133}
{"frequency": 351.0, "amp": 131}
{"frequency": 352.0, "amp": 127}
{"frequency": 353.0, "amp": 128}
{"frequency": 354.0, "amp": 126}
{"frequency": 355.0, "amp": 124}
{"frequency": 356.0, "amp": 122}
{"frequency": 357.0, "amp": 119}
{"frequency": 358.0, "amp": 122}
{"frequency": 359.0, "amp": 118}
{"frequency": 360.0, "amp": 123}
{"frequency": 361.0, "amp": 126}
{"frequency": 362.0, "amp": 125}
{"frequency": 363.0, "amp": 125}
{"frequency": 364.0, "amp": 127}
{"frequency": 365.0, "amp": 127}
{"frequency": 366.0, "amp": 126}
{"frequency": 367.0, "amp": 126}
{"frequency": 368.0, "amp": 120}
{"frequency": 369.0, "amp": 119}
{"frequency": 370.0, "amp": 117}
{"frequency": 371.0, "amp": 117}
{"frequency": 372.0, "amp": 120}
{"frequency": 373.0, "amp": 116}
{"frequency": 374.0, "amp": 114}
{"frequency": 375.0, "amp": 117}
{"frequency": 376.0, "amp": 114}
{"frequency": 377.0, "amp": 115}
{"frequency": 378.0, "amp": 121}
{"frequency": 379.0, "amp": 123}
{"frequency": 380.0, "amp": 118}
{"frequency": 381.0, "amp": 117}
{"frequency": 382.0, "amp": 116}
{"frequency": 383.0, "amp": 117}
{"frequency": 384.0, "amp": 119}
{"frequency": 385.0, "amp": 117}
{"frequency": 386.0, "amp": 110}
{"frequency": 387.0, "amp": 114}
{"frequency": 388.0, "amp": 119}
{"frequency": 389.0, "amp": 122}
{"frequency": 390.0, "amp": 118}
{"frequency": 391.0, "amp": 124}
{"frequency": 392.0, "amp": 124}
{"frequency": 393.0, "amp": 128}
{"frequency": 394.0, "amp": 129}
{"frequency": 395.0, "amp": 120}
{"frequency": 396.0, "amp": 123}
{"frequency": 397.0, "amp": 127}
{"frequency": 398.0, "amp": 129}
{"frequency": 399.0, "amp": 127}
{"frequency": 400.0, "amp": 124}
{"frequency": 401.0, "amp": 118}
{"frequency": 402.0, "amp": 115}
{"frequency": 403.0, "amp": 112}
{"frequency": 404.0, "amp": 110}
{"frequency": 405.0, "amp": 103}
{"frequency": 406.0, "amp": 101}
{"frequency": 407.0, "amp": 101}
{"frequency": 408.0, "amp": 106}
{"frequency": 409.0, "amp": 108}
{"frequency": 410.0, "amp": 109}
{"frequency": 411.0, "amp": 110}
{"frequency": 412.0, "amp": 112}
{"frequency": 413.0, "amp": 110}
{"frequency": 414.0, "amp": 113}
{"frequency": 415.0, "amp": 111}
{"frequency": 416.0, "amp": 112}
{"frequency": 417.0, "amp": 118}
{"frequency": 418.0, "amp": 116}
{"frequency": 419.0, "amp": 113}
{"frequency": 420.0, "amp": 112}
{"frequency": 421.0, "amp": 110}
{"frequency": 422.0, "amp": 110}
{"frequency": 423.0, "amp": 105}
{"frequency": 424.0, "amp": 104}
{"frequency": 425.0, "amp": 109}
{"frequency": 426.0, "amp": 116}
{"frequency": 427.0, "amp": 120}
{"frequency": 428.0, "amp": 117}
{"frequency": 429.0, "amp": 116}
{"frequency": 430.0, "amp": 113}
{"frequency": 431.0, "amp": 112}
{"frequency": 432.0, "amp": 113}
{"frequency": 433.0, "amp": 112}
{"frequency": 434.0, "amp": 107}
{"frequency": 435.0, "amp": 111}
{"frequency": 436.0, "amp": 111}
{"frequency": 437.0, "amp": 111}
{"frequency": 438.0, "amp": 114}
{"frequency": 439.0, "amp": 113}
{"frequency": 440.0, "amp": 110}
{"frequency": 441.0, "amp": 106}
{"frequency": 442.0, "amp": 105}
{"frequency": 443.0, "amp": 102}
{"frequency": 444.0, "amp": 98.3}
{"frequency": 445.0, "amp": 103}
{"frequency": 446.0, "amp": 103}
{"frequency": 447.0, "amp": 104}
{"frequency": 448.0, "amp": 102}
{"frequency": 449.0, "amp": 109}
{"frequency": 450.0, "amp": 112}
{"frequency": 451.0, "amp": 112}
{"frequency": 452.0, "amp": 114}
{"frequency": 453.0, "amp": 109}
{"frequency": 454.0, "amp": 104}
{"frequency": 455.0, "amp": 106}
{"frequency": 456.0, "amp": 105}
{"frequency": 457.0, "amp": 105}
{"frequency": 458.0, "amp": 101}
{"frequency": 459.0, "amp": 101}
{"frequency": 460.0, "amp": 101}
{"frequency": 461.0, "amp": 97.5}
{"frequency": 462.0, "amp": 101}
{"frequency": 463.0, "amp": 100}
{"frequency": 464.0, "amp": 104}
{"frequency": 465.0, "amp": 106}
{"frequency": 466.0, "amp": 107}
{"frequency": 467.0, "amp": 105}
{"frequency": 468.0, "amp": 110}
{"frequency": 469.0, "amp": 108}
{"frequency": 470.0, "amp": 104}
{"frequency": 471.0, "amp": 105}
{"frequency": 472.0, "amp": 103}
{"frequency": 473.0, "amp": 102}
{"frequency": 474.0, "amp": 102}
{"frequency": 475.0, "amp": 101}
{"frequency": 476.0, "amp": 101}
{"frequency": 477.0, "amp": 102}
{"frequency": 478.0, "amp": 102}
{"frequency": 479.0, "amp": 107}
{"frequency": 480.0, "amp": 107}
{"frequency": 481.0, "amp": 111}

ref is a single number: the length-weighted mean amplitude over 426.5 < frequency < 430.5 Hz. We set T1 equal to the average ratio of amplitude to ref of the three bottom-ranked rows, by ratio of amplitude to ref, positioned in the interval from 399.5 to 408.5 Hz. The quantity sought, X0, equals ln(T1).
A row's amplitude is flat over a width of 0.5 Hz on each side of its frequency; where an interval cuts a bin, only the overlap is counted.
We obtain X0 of -0.14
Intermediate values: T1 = 0.87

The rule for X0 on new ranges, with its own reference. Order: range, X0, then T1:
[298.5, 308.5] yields 0.02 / 1.02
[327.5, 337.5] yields 0.04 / 1.04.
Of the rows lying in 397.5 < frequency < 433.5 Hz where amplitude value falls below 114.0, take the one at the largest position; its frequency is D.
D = 433.0 Hz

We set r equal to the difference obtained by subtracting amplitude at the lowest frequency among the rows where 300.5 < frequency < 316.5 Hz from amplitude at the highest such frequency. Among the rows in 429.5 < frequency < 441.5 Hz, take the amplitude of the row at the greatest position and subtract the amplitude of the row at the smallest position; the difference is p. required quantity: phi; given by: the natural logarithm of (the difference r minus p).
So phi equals 0.7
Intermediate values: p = -7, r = -5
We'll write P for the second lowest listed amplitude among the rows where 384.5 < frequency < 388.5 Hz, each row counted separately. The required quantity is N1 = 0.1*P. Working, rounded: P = 114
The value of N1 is 11.4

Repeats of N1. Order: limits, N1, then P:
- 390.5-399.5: 12.3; 123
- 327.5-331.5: 12.2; 122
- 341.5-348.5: 12.5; 125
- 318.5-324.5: 11.6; 116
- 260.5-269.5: 9.8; 98.2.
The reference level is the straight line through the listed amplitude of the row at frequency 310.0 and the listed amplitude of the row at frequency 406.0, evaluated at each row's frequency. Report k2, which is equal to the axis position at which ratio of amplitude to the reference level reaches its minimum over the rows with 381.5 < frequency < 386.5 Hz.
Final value 386.0 Hz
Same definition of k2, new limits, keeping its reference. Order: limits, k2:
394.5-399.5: 395.0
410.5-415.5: 411.0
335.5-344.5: 340.0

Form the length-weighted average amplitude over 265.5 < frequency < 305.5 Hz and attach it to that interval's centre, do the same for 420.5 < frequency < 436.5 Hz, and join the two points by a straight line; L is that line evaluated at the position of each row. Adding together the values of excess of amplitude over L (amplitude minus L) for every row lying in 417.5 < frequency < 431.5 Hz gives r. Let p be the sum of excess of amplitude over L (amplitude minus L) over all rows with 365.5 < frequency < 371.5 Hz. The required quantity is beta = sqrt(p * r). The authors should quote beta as 25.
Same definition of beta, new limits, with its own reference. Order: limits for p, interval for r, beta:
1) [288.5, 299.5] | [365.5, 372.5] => 39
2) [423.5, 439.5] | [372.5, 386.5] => 31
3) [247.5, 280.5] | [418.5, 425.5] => 56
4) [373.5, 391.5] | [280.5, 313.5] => 147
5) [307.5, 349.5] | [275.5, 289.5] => 102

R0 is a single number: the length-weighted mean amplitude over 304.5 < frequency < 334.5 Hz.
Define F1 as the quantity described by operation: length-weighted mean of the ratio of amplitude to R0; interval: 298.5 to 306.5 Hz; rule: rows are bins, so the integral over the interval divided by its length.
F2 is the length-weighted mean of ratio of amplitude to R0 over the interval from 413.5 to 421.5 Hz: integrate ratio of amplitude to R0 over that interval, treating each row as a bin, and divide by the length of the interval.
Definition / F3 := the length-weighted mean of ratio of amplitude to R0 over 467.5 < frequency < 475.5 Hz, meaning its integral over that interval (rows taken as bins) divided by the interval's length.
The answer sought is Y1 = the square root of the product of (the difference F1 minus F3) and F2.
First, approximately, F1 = 1.005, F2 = 0.95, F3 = 0.87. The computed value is 0.35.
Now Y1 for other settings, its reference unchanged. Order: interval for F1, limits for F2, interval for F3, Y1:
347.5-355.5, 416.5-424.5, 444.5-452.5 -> 0.40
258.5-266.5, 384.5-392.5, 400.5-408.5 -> 0.12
